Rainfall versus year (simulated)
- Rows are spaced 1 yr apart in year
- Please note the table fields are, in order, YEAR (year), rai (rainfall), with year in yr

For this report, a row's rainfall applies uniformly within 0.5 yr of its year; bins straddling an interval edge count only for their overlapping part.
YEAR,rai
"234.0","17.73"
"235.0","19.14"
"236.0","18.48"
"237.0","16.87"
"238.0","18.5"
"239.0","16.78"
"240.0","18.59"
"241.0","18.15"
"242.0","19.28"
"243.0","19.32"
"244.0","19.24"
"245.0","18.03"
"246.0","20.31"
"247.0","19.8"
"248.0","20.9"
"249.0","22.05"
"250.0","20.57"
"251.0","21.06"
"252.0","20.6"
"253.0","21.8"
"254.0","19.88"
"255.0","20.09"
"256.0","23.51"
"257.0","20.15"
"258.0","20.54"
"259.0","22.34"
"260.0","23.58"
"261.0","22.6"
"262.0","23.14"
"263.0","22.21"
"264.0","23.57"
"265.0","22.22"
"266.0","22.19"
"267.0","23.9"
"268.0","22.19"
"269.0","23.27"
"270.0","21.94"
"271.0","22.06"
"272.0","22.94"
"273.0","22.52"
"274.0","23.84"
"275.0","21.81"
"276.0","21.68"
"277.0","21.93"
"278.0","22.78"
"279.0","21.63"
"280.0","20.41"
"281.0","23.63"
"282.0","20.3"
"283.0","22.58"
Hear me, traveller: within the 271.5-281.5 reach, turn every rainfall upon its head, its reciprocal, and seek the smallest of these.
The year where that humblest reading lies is 274.0 yr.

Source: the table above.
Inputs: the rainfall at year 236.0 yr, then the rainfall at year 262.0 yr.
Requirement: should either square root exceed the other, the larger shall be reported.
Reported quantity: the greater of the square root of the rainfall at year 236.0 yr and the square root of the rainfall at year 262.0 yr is 4.81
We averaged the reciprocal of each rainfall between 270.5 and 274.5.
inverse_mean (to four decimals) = 0.0438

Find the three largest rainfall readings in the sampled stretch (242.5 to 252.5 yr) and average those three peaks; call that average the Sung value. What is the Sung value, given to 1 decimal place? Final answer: 21.3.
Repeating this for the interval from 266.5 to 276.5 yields 23.7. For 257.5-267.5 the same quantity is 23.7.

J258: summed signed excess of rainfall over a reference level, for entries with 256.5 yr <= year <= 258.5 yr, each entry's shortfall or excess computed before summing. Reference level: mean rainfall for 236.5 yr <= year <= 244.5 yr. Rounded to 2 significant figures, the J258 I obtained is 4.0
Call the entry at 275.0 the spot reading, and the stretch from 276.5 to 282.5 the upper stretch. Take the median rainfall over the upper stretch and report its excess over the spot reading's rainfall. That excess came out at 0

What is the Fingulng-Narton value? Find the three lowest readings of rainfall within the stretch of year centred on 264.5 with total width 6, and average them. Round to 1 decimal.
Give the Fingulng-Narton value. 22.2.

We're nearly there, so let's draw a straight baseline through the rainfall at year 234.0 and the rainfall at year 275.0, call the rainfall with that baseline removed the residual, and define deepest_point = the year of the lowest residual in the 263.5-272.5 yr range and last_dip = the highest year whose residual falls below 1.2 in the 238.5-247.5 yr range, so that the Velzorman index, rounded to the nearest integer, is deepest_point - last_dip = 23 yr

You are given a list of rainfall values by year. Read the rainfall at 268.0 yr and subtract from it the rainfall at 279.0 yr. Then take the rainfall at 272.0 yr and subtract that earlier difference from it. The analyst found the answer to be 22.4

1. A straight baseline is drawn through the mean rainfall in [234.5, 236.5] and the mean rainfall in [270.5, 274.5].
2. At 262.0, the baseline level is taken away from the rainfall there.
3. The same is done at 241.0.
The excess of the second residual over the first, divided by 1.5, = -1.8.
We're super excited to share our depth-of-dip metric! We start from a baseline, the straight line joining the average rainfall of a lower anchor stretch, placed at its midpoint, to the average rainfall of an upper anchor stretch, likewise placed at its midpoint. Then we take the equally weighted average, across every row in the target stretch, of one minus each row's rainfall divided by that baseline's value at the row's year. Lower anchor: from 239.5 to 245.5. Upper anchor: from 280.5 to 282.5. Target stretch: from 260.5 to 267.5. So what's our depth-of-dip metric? -0.112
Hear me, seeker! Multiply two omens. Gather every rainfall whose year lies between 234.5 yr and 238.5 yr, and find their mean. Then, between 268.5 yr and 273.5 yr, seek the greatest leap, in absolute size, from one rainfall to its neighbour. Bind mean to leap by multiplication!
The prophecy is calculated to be 24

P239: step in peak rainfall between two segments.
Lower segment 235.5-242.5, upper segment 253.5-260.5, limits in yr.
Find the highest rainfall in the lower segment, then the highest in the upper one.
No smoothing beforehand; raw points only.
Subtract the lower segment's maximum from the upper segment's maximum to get 4.3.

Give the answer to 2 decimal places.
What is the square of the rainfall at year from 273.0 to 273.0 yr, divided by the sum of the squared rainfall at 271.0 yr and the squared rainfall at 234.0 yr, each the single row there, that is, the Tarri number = 0.63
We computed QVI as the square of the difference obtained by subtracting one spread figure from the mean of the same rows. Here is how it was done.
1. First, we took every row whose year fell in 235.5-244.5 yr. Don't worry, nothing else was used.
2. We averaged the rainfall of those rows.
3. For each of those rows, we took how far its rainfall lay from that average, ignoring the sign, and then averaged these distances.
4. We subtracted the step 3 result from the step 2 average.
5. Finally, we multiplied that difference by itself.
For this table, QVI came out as 311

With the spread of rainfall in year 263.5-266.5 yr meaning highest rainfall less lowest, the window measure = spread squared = 1.9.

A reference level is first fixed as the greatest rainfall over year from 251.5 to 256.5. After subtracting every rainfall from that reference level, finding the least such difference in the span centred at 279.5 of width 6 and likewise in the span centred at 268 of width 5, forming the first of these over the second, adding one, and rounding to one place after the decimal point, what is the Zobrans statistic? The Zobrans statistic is 1.3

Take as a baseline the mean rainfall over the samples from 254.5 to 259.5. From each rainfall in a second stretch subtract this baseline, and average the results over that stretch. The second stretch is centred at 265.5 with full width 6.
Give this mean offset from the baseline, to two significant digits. 1.4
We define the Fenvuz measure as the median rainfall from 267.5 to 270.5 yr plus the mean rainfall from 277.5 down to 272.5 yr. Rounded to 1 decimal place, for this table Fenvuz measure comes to 44.5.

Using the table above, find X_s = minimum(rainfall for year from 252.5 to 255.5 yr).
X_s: 19.88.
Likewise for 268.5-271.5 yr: 21.94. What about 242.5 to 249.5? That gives 18.03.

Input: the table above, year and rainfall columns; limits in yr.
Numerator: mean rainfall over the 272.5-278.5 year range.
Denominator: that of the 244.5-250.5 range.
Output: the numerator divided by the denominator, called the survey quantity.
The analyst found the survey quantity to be 1.106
